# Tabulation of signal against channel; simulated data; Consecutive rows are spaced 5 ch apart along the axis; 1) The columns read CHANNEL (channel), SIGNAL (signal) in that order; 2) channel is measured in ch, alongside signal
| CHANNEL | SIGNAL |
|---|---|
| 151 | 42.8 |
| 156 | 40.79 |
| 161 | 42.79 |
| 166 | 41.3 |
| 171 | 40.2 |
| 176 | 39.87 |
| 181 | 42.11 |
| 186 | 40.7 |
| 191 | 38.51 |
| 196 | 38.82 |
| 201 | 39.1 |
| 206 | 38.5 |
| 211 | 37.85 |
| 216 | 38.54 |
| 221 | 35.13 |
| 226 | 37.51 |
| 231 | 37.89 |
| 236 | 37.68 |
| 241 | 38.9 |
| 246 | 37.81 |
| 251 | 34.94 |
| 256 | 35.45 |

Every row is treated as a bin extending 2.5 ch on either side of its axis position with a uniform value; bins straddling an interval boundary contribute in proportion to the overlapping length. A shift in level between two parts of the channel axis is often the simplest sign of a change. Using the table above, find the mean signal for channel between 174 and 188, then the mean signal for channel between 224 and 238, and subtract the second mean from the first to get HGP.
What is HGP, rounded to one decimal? 3.2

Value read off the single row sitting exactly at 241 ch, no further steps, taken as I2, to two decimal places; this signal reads 38.90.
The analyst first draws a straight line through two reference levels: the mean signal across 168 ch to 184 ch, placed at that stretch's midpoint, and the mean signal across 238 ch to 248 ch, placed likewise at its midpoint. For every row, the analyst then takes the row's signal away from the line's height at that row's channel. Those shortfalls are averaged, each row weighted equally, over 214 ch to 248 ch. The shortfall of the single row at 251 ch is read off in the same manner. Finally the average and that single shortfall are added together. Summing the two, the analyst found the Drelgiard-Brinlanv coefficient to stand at 4.3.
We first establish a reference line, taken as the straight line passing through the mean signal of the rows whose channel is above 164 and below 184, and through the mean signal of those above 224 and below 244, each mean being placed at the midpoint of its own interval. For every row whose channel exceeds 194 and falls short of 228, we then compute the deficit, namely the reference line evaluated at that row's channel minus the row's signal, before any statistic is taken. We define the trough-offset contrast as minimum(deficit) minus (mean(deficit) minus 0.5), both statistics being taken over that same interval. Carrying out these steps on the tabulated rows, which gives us -0.4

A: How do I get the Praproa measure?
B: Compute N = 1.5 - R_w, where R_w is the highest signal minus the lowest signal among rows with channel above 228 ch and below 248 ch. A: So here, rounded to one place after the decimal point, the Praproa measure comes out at 0.3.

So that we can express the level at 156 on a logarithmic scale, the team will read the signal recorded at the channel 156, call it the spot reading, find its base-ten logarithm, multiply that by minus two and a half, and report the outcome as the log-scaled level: -4.026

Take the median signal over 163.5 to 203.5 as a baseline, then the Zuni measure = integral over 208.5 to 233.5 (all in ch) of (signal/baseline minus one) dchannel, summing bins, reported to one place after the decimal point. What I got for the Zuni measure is -1.7 ch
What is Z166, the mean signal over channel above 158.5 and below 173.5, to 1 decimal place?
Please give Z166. 41.4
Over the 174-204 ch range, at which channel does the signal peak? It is 181 ch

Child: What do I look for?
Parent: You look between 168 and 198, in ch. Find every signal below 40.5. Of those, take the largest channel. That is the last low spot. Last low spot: 196 ch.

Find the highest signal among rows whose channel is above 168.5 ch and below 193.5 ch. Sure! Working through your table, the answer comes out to 42.11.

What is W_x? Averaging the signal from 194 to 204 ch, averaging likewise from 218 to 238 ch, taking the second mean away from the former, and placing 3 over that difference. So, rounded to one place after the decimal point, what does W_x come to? 1.6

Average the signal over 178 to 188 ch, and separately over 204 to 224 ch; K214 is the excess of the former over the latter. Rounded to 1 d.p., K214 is 3.9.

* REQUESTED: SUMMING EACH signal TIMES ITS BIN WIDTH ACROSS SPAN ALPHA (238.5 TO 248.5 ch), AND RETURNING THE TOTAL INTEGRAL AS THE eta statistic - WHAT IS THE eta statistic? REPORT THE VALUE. 384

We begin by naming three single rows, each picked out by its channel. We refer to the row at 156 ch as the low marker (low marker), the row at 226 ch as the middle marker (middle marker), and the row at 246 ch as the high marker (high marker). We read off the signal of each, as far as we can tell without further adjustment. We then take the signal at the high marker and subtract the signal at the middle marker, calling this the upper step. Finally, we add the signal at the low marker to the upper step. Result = 41.1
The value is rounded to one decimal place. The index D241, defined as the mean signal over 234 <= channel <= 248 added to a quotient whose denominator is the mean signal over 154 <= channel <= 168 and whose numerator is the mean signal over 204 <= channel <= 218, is 39.1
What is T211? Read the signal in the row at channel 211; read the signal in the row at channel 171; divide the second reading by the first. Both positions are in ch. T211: 1.06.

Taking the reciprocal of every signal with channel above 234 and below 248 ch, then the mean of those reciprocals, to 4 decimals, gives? 0.0262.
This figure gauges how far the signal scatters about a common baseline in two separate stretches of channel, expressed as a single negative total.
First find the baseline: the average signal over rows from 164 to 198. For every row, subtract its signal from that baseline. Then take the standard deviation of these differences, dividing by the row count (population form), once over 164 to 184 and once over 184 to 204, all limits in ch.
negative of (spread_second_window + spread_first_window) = -1.7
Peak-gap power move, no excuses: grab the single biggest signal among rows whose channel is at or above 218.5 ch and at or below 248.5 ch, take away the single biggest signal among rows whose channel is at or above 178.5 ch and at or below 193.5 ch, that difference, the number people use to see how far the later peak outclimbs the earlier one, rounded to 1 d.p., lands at -3.2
